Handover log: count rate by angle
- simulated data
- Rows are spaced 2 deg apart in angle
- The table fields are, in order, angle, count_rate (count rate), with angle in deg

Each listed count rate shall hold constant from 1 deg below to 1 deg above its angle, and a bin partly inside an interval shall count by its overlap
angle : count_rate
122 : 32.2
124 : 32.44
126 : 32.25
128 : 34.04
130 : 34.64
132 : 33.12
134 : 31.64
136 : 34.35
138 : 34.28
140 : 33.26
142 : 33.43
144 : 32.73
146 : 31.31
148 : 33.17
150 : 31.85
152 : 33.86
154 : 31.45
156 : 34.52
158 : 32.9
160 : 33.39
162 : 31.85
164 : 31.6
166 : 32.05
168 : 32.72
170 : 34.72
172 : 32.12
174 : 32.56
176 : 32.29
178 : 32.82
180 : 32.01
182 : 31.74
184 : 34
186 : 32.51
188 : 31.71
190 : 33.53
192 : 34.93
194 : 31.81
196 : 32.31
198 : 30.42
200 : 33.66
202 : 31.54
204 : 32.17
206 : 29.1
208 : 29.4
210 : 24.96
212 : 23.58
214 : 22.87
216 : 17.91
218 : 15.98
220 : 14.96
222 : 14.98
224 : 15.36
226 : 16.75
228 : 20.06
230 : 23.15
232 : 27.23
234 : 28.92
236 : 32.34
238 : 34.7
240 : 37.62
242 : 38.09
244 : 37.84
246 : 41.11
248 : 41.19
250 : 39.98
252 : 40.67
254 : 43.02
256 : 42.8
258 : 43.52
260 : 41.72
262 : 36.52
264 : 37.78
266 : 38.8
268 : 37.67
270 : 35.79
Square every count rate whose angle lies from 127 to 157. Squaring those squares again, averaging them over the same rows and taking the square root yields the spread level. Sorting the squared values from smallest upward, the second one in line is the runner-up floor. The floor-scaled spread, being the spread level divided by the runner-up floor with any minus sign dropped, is 1.12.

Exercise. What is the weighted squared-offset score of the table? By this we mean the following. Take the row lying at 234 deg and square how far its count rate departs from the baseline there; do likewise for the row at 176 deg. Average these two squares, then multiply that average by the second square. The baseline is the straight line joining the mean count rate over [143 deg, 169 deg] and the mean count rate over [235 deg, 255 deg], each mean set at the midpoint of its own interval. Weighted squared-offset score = 113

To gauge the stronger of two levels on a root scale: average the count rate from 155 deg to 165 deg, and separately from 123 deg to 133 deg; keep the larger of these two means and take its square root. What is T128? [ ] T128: 5.77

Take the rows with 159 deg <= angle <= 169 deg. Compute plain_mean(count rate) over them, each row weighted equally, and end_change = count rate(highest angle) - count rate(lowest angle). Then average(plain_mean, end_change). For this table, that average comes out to 16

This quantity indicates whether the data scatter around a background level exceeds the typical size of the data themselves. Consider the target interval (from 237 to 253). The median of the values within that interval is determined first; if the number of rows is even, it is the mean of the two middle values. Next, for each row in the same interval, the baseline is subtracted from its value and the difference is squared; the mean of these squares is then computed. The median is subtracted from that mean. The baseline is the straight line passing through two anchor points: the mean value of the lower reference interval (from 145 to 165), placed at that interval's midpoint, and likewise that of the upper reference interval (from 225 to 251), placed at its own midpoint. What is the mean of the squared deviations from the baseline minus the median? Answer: 10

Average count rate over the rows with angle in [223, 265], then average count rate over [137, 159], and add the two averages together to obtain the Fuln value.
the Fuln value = 67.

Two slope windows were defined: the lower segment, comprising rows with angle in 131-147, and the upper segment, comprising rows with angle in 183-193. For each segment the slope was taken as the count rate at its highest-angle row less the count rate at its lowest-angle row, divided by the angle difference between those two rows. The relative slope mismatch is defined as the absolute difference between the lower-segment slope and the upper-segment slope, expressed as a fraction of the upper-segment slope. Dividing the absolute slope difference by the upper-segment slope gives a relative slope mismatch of 2.1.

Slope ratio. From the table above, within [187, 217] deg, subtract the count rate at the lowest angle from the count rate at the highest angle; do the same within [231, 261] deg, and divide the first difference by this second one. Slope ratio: -1.0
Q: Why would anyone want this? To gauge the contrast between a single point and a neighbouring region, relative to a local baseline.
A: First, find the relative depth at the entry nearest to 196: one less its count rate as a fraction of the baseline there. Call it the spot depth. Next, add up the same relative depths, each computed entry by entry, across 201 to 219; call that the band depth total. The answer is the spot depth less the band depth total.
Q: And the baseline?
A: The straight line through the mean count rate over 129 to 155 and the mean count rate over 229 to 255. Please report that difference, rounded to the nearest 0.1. -2.4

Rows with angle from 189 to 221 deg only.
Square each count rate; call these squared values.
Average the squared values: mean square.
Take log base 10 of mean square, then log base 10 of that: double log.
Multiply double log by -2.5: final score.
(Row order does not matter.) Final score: -1.16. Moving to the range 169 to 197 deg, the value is -1.20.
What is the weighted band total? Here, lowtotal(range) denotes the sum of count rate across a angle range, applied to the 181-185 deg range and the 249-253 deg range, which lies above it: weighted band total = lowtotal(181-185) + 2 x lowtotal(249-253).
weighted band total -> 227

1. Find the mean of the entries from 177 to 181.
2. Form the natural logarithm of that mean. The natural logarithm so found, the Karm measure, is 3.5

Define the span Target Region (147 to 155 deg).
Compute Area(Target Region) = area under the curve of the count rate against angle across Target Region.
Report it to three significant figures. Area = 261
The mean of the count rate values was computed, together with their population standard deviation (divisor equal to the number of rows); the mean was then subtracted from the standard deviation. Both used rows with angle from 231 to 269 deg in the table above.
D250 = -33.6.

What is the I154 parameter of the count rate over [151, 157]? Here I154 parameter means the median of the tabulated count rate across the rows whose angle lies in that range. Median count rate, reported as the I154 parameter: 33.9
